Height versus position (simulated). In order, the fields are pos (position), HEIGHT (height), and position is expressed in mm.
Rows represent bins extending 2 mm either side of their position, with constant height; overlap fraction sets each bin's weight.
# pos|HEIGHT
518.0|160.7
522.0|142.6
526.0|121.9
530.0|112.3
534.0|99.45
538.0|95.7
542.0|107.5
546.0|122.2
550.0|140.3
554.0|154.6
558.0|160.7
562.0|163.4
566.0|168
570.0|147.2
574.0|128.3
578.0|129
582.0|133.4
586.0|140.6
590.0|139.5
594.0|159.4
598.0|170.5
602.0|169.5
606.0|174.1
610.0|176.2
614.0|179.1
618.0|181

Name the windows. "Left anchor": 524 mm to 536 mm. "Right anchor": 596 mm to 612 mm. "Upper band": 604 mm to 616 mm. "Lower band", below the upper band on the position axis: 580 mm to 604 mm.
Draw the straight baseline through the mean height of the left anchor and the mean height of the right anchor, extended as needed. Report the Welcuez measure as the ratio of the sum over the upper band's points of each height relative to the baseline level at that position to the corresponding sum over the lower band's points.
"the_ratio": 0.5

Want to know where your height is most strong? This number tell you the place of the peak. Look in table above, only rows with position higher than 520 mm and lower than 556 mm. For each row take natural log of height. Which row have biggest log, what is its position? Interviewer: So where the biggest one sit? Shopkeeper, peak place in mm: 554.0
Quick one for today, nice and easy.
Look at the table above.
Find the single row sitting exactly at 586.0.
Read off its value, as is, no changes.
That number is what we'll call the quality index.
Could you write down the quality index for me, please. 140.6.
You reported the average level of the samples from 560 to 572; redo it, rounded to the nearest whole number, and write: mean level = 160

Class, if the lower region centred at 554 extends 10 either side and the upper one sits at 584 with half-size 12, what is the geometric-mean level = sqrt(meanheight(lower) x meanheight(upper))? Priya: 143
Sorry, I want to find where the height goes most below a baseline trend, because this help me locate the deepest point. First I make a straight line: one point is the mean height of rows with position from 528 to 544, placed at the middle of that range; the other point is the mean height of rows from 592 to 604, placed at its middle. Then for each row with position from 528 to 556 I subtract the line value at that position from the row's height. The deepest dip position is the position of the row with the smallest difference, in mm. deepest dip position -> 538.0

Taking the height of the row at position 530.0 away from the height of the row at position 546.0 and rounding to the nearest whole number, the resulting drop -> 10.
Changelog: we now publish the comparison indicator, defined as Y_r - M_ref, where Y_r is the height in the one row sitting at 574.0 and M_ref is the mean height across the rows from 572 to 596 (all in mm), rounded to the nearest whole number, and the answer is -10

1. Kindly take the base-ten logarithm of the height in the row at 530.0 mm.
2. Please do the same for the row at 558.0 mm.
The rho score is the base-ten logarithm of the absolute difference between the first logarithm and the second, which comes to -0.81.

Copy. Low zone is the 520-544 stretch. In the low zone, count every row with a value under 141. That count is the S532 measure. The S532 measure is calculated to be 5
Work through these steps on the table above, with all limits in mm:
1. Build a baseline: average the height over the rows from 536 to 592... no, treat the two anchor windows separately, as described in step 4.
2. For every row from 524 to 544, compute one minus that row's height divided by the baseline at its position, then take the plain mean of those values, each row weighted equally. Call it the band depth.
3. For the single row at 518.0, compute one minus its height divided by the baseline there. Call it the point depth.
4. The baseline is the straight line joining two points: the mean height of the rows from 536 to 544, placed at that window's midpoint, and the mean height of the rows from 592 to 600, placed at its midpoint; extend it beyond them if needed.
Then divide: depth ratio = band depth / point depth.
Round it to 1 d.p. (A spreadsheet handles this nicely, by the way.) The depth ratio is 0.1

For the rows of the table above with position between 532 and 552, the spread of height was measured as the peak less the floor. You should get 44.6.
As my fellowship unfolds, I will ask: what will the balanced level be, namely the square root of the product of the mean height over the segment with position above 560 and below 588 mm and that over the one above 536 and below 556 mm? 134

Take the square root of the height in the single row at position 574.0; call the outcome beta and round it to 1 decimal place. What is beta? 11.3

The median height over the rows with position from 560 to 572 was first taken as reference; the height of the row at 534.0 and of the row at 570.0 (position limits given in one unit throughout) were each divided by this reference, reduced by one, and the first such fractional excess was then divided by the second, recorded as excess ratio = 3.9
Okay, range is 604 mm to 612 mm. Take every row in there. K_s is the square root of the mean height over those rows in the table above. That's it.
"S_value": 13.2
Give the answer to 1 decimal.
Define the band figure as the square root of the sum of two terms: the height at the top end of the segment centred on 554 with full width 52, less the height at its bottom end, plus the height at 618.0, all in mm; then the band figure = 14.1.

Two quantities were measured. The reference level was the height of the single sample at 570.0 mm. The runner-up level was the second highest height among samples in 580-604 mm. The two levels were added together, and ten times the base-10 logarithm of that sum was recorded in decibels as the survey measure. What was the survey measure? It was 25.0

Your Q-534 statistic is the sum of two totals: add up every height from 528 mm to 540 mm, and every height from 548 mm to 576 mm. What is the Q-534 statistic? 1370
